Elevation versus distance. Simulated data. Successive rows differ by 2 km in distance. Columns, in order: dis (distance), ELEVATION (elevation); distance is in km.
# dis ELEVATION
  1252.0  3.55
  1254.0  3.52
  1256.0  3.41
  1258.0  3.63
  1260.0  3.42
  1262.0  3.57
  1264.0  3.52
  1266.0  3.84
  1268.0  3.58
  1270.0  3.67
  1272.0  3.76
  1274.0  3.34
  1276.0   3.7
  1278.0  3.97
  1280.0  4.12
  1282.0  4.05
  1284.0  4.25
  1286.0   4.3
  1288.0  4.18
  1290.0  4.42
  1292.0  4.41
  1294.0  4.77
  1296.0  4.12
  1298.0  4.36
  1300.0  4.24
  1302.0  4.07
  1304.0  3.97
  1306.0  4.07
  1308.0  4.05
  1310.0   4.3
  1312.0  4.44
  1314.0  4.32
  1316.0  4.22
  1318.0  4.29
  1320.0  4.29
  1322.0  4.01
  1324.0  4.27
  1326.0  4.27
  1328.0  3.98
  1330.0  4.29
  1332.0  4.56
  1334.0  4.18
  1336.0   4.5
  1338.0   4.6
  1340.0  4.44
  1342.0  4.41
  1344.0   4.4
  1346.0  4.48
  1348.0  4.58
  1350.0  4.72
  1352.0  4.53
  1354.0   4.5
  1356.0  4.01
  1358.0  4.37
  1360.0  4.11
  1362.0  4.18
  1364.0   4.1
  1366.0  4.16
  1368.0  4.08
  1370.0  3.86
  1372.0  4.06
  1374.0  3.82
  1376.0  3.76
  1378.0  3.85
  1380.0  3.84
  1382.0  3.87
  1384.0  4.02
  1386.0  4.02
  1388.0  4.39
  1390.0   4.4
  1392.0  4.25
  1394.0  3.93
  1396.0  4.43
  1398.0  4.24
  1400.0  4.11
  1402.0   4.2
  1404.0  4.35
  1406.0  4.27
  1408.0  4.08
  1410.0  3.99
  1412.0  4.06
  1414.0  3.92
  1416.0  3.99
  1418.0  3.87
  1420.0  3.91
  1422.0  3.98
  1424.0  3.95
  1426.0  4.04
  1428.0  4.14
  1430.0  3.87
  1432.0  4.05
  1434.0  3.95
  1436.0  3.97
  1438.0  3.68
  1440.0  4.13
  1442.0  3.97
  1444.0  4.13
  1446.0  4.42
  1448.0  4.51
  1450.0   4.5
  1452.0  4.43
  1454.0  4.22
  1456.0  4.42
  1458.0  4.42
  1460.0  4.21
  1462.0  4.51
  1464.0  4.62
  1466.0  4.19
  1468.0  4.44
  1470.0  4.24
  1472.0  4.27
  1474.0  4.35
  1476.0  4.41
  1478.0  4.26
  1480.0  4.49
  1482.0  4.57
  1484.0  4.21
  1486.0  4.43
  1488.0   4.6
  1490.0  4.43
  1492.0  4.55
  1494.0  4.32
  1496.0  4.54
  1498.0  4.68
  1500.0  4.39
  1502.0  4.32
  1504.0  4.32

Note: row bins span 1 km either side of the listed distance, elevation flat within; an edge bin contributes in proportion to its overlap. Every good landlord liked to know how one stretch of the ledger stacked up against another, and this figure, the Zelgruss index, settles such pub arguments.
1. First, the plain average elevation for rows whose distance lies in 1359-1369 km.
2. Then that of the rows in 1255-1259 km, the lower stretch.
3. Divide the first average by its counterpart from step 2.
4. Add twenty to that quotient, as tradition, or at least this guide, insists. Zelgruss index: 21.2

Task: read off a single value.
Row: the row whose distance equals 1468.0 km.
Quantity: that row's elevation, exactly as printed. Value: 4.44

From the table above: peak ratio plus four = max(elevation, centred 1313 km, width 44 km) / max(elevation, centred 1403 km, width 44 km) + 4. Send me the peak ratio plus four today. 5.08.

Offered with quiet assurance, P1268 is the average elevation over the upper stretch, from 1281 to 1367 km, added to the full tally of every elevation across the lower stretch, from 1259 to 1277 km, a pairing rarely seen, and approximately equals 37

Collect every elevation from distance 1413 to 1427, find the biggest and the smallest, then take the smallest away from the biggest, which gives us 0.17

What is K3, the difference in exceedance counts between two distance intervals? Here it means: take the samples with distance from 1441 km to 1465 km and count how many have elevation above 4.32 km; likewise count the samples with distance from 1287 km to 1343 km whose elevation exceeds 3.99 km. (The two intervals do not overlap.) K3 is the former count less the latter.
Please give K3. -18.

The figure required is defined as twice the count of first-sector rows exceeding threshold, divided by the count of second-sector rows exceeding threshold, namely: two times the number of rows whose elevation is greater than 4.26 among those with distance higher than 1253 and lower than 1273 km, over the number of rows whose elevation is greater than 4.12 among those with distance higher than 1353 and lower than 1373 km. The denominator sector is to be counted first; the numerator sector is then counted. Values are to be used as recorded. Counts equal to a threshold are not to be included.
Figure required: 0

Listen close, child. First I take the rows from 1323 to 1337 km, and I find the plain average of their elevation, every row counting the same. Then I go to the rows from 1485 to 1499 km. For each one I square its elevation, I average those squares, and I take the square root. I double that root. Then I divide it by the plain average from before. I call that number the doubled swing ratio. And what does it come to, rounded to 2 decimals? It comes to 2.10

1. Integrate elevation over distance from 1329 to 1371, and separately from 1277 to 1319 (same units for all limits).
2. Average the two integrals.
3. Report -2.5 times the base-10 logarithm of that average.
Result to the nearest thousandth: -5.638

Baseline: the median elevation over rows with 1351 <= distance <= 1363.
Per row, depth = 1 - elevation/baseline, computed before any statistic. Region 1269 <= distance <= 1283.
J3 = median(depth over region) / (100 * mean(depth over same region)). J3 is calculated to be 0.0109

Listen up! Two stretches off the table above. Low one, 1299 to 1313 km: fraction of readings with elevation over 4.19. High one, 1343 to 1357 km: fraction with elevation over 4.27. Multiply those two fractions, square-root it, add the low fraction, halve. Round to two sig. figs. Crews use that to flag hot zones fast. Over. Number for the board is 0.52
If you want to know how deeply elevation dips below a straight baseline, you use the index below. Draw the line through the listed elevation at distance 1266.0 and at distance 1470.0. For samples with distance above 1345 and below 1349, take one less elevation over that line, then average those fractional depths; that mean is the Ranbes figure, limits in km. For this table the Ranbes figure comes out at -0.13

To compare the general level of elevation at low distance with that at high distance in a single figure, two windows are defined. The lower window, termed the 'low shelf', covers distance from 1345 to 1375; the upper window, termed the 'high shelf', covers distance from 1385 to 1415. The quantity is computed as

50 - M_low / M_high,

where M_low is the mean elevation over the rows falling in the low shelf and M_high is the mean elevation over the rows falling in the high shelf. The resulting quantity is 49.0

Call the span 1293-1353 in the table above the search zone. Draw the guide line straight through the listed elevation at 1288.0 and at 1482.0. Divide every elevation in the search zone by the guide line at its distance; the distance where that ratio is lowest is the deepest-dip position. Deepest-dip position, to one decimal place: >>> 1328.0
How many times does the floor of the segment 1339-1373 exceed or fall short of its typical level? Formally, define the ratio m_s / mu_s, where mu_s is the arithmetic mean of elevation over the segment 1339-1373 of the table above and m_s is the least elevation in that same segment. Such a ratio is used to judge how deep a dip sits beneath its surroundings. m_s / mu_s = 0.899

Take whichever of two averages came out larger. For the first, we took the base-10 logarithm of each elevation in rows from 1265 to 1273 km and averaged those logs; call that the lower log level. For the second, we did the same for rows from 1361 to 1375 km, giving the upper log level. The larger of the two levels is 0.606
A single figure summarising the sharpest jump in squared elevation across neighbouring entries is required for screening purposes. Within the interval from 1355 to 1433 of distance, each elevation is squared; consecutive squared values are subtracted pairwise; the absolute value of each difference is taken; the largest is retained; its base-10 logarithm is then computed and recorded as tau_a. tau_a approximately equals 0.62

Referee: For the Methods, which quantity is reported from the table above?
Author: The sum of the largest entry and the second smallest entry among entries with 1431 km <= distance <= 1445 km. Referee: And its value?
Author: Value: 8.08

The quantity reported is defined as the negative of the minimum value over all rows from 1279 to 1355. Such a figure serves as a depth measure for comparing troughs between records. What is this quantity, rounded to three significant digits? -3.97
